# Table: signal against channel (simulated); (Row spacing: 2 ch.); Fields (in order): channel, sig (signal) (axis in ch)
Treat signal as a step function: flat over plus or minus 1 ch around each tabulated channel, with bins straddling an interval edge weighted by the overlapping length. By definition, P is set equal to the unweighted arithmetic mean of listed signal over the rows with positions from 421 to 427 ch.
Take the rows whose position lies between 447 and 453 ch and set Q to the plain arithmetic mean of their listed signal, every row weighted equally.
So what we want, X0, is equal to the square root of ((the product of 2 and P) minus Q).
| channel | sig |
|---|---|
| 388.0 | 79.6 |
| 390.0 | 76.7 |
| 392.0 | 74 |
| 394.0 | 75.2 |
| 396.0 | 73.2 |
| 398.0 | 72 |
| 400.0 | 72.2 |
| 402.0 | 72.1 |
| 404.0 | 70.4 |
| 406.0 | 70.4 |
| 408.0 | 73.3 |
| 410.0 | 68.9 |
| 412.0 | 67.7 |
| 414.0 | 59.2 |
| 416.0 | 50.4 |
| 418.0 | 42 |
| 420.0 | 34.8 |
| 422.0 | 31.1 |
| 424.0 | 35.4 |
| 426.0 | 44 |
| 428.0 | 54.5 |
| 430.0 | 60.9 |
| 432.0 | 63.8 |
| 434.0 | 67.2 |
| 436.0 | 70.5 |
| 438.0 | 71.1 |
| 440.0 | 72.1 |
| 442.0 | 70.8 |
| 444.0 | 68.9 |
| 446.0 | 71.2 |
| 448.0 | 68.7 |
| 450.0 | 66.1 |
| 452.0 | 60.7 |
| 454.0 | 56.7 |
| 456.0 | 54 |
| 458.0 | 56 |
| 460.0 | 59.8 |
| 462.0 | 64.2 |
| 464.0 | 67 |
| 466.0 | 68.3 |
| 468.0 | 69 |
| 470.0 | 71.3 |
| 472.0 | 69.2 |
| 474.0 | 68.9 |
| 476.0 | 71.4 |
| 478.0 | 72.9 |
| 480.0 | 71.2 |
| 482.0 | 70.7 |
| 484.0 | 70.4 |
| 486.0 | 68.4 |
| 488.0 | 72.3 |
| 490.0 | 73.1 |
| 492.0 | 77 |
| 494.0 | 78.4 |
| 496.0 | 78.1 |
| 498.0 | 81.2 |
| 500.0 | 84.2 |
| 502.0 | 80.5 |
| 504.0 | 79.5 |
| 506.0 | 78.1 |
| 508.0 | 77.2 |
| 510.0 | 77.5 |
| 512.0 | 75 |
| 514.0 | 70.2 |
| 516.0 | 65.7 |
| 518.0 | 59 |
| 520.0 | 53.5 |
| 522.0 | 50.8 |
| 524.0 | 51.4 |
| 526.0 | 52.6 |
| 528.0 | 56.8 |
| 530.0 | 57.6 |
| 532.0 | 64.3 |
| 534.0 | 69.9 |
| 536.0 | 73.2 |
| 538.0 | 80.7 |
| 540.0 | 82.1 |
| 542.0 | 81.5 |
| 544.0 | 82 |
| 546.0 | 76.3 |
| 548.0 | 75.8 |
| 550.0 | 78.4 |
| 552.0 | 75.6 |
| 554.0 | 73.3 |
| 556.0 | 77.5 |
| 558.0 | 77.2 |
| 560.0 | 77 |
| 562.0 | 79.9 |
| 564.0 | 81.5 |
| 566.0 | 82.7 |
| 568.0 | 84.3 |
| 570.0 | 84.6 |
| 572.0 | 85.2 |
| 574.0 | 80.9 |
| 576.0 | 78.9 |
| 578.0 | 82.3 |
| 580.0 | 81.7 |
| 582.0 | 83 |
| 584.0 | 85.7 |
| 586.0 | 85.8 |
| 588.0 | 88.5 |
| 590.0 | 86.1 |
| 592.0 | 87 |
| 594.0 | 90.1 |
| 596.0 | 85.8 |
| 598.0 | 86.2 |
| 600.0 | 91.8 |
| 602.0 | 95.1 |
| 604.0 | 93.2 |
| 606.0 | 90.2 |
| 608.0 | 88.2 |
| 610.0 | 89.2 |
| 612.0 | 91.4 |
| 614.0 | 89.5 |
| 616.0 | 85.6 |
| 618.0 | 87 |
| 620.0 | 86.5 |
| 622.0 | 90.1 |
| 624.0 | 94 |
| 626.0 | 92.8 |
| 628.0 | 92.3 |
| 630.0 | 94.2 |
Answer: 3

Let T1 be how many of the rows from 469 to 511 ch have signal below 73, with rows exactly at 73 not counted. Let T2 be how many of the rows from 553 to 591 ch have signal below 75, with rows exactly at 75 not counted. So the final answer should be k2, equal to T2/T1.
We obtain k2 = 0.10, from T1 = 10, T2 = 1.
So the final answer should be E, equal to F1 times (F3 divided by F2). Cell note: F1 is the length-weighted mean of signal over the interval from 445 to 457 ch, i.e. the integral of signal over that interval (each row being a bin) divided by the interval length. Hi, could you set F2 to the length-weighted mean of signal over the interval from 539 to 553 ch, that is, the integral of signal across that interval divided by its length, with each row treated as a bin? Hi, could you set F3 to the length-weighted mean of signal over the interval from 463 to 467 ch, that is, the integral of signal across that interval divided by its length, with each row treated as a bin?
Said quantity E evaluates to 54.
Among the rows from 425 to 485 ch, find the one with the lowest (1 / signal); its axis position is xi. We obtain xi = 478.0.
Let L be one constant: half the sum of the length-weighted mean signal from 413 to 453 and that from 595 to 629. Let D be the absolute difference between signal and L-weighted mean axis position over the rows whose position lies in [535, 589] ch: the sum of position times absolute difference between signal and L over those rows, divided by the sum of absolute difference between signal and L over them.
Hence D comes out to 567.5 ch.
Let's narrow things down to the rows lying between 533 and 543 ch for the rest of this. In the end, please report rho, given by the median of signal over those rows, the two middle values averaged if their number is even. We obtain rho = 81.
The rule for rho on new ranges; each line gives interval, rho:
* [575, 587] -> 83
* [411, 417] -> 59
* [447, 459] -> 59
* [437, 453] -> 70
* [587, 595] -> 88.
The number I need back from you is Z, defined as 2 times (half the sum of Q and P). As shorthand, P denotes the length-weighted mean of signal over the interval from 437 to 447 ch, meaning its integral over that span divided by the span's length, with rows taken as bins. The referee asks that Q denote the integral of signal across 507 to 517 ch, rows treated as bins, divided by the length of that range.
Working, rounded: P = 71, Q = 73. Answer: 144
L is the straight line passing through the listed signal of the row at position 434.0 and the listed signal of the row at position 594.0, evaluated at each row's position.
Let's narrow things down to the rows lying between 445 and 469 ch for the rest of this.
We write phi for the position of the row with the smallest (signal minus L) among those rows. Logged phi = 456.0 ch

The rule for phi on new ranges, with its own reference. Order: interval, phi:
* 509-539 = 522.0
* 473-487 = 486.0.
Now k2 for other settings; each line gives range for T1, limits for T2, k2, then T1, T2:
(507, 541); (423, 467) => 2.00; 11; 22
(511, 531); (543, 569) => 0.11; 9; 1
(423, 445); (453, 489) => 1.64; 11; 18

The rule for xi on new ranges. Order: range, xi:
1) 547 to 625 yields 602.0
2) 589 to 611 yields 602.0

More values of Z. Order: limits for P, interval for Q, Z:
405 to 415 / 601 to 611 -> 159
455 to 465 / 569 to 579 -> 143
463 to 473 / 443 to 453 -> 136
